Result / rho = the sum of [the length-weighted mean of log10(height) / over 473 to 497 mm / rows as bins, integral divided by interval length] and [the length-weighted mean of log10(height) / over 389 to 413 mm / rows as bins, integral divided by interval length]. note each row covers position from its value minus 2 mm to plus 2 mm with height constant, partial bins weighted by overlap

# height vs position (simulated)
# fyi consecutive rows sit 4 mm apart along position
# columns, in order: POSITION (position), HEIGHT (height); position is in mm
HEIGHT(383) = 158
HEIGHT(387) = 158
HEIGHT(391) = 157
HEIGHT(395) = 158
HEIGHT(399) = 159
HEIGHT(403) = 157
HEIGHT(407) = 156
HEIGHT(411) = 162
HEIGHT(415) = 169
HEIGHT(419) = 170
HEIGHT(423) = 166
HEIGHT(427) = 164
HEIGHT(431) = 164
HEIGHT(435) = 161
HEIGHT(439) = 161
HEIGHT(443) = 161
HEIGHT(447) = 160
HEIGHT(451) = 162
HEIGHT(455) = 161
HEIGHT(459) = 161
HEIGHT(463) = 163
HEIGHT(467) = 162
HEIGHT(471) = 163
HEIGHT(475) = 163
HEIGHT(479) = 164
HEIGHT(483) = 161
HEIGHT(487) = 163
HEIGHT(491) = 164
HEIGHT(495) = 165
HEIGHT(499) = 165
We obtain 4.41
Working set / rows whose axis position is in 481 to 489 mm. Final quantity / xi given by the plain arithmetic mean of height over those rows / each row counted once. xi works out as 162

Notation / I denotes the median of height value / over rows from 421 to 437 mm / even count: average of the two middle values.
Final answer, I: 164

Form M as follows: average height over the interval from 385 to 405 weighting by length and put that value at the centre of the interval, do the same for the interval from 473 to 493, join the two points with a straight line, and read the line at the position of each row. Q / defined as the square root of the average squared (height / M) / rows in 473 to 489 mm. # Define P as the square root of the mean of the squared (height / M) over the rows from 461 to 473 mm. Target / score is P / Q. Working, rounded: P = 1.00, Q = 1.00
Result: 1.00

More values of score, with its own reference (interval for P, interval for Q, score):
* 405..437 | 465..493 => 1.03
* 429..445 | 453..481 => 1.01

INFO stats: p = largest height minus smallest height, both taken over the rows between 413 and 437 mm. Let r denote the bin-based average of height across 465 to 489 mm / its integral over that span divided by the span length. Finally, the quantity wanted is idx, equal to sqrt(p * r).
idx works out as 38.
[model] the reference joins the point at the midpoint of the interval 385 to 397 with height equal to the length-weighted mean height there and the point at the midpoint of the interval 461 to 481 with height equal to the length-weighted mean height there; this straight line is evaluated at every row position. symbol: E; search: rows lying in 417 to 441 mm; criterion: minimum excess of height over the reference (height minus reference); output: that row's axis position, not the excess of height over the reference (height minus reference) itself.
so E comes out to 439 mm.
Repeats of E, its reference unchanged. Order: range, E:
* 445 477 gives 447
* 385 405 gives 403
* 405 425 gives 407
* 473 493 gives 483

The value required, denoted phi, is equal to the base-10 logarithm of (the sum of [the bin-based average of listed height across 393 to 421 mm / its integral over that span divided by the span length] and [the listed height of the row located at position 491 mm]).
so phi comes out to 2.51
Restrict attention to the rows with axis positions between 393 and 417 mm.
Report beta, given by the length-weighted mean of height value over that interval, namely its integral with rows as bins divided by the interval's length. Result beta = 160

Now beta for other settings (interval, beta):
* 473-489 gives 163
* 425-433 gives 164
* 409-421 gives 167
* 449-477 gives 162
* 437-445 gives 161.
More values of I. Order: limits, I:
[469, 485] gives 163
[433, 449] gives 161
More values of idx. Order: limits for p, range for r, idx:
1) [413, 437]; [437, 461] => 38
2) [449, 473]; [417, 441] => 18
